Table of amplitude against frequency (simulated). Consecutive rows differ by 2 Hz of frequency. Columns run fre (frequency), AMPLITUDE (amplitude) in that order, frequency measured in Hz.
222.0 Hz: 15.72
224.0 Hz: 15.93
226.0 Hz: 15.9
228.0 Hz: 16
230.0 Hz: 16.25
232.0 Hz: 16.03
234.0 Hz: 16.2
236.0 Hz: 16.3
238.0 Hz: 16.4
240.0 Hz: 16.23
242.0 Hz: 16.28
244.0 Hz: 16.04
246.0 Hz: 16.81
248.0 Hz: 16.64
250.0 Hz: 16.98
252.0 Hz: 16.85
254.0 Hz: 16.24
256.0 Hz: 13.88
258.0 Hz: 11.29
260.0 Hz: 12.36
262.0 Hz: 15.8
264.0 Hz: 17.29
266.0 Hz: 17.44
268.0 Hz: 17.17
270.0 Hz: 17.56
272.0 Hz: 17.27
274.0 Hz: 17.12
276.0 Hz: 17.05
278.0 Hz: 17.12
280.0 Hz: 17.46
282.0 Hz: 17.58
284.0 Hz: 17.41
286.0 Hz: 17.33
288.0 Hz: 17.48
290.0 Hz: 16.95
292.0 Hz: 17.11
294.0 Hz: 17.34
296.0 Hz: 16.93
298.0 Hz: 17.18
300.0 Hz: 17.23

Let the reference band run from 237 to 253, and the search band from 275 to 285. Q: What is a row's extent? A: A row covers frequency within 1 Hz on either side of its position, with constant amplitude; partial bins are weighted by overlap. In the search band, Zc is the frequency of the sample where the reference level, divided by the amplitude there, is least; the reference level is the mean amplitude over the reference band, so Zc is 282.0 Hz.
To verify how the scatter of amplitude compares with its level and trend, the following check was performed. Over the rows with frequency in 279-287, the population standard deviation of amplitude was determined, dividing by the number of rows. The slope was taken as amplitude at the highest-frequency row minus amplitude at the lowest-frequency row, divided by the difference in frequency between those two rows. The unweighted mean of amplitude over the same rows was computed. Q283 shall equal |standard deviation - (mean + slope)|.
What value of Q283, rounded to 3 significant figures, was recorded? 17.3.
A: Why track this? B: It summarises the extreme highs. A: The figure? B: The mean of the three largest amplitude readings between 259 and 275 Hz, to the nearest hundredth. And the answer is 17.43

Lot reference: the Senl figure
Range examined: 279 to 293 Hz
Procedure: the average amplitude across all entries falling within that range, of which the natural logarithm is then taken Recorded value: 2.85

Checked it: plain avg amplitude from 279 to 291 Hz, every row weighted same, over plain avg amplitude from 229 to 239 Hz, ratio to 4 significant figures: 1.070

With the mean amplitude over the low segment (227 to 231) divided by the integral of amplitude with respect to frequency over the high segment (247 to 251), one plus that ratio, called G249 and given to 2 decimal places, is 1.24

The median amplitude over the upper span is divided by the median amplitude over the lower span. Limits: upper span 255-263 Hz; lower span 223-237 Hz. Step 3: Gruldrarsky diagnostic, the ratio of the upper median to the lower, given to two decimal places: 0.82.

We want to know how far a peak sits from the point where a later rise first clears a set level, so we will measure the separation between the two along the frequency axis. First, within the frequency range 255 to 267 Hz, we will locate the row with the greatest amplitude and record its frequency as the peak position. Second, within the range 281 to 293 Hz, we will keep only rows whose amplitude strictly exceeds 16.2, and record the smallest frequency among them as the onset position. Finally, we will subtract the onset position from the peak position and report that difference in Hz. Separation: -16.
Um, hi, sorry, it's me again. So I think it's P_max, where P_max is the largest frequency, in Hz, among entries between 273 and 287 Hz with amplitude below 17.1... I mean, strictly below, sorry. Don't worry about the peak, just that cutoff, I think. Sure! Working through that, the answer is 276.0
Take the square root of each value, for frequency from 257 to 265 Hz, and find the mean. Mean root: 3.75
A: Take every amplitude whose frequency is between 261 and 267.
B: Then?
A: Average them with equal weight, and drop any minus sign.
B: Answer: 16.8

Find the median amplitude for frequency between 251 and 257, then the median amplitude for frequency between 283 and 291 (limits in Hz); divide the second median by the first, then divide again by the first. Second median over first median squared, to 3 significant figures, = 0.0659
